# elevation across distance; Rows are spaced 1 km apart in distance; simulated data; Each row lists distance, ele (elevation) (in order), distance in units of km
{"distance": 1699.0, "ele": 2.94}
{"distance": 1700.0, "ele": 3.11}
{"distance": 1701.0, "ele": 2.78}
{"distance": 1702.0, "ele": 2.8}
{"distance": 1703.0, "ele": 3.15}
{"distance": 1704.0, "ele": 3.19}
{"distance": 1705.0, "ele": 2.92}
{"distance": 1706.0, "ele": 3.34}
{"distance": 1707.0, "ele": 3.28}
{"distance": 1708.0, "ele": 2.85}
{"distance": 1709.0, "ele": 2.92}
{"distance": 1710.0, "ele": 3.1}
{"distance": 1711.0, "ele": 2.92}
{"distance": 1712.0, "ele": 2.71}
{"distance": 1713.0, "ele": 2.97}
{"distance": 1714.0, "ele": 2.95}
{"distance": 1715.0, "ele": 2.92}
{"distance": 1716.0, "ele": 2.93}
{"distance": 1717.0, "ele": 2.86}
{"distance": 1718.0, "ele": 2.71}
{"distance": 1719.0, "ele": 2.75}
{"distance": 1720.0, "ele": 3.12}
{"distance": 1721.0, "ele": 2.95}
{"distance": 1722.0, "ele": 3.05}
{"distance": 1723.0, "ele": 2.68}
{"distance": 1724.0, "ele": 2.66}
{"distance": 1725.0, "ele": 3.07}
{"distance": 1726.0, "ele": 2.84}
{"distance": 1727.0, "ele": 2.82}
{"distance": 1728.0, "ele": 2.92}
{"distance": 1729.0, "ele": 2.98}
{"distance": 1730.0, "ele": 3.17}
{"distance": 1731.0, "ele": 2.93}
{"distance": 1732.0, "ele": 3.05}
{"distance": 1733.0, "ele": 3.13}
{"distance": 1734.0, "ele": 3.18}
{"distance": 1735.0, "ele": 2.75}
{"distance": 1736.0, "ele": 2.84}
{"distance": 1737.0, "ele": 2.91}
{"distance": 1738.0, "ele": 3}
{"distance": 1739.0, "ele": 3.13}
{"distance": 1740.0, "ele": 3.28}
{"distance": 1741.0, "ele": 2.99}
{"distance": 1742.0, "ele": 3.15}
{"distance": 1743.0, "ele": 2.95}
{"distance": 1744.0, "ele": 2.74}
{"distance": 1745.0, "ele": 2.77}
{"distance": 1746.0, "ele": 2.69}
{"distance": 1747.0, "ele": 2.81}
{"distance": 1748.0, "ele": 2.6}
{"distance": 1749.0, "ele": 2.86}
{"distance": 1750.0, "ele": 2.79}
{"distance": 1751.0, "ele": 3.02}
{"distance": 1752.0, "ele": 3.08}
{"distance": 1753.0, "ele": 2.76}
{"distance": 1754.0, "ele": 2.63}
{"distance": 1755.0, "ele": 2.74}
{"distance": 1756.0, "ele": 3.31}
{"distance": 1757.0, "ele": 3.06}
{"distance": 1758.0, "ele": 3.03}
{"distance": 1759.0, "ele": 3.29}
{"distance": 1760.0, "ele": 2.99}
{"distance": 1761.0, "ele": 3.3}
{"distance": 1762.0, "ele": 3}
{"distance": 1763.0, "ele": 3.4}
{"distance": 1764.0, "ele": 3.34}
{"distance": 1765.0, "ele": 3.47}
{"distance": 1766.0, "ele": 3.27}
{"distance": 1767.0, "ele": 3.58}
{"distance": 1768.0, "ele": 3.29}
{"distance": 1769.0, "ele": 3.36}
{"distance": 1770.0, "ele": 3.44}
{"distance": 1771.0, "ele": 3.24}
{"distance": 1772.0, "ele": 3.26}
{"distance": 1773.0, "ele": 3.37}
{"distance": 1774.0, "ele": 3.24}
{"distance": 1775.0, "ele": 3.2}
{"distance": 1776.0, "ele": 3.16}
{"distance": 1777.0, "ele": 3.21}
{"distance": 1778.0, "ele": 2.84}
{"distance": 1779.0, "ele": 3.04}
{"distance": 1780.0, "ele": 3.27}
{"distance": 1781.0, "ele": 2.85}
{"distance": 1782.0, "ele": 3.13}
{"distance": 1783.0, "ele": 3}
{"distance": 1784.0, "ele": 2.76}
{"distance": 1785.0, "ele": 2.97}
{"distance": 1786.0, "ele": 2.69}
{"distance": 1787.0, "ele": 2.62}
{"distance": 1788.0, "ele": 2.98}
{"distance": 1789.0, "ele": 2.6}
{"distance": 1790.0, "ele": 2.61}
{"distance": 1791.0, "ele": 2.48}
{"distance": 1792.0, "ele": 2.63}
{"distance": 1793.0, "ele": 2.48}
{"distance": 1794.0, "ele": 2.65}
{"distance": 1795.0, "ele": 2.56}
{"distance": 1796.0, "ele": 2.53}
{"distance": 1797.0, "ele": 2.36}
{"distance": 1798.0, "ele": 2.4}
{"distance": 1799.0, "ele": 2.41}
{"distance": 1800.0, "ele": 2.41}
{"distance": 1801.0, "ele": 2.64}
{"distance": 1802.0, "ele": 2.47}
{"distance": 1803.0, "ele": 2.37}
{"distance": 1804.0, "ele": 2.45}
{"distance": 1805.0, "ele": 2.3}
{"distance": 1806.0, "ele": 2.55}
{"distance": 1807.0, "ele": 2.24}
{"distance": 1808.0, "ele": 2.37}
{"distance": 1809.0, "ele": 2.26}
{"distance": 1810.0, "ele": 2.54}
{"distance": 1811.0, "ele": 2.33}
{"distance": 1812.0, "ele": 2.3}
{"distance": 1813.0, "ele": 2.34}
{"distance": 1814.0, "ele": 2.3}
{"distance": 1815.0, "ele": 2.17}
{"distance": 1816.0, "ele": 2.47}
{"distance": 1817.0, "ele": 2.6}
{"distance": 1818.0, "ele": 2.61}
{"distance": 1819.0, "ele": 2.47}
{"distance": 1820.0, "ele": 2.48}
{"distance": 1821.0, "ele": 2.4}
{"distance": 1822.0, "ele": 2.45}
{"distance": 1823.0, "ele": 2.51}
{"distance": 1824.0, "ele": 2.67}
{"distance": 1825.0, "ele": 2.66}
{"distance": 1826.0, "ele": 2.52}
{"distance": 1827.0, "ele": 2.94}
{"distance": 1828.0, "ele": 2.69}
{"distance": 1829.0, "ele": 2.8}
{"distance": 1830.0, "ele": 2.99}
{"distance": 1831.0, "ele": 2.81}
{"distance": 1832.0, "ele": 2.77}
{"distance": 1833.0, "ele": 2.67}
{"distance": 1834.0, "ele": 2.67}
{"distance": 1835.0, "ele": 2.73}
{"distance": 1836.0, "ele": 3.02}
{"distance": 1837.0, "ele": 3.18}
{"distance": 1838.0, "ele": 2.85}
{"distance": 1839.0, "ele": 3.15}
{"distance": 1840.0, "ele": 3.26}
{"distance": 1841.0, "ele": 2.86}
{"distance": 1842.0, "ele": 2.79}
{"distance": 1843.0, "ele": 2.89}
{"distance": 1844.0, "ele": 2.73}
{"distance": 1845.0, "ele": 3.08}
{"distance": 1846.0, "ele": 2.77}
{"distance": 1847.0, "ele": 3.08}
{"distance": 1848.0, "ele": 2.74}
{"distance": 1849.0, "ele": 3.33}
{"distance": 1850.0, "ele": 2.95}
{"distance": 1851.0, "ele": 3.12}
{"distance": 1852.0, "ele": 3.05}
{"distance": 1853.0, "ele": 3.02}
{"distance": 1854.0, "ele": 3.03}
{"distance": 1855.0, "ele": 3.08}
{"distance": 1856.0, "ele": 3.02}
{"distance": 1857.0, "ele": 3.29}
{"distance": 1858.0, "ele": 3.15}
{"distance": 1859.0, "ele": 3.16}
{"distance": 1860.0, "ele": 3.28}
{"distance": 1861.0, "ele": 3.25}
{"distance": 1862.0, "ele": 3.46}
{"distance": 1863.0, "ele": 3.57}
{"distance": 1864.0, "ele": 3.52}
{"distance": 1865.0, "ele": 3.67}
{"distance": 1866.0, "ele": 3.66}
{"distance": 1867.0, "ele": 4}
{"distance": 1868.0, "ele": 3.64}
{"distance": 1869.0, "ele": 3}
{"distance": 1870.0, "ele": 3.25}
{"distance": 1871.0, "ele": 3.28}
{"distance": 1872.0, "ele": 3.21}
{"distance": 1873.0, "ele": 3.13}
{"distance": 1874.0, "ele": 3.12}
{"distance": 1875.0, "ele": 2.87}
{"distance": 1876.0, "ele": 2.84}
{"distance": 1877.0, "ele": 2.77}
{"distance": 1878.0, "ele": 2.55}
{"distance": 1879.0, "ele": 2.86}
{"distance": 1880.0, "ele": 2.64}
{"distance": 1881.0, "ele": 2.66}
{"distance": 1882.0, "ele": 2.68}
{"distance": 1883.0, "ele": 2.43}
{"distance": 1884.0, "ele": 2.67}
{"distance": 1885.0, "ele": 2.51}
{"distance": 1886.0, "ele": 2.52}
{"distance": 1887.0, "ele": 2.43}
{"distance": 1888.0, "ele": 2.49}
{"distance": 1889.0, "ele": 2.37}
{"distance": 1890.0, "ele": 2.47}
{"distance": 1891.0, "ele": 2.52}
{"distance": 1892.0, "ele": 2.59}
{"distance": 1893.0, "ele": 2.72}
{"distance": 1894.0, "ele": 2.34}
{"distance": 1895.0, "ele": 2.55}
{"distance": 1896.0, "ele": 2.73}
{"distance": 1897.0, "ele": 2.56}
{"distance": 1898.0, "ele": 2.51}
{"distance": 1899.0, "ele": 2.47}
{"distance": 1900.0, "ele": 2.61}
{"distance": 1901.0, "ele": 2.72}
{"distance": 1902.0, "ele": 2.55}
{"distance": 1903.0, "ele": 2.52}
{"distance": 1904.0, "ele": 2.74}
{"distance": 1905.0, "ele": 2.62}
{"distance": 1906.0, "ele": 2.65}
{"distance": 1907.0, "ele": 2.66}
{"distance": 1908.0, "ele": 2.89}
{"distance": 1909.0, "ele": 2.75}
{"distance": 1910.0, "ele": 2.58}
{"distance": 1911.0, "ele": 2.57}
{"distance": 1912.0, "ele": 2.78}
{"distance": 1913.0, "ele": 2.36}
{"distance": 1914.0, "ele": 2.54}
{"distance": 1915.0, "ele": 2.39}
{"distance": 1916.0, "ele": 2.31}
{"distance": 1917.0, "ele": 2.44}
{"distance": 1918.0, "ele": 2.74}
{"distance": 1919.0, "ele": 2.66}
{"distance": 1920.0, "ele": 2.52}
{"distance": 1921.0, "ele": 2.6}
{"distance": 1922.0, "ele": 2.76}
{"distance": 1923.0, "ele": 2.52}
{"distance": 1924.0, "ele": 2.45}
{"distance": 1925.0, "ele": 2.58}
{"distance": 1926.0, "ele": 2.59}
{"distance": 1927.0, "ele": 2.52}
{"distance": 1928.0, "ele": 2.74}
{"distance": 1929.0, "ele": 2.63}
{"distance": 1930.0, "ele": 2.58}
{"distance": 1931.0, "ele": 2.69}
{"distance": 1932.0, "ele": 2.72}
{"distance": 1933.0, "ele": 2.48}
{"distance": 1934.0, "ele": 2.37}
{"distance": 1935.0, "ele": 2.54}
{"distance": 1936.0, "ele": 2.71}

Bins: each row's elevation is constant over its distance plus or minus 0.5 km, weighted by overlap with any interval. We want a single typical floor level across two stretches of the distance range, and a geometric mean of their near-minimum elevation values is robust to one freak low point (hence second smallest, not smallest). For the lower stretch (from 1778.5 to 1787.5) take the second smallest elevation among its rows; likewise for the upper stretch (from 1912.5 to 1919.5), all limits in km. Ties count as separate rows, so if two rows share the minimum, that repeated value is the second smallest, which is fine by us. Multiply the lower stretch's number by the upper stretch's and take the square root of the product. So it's 2.52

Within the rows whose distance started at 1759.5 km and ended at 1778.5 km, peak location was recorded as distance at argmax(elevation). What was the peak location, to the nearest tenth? 1767.0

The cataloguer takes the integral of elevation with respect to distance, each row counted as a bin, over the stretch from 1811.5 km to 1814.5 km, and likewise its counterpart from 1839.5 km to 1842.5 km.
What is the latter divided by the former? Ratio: 1.28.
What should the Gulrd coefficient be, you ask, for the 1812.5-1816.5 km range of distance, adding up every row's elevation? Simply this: 9.3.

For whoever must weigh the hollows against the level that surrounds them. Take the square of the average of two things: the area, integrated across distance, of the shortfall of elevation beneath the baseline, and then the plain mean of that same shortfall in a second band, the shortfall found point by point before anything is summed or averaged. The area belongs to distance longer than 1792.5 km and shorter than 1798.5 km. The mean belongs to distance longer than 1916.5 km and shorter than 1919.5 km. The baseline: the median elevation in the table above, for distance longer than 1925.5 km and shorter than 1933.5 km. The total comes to 0.11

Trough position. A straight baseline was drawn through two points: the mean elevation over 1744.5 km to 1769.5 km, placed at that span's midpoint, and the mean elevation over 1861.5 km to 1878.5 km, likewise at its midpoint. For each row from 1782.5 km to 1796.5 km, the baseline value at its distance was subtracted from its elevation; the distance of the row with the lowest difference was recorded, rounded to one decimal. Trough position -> 1793.0 km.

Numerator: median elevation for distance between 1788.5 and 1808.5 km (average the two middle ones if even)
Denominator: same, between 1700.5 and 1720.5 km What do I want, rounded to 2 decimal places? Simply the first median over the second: 0.85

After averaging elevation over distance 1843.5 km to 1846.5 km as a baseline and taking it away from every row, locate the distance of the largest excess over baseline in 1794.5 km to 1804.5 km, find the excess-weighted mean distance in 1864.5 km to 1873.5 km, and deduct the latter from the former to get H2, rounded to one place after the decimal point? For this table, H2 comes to -67.0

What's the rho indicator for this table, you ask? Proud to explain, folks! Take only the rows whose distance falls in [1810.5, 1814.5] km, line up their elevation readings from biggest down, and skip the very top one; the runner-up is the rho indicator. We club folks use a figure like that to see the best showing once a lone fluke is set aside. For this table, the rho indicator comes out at 2.33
